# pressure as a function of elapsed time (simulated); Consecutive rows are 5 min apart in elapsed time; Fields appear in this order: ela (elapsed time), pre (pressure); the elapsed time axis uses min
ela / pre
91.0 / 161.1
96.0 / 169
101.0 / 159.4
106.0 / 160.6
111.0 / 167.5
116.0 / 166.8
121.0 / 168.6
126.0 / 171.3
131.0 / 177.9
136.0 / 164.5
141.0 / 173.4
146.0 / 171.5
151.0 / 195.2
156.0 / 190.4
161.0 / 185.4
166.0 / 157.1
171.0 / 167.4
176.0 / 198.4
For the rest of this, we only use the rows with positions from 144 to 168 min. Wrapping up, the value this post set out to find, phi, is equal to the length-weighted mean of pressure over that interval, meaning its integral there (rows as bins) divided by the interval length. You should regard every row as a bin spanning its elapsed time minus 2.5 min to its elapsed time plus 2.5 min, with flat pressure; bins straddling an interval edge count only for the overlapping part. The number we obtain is 181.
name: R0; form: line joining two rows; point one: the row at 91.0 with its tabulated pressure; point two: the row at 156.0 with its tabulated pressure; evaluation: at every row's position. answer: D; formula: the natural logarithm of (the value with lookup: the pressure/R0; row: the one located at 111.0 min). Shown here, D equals -0.015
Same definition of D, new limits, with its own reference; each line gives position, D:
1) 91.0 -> 0.000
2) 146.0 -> -0.081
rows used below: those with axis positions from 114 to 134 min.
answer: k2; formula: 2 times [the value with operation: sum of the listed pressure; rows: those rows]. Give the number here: 1369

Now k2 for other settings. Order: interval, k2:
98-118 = 1309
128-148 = 1375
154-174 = 1401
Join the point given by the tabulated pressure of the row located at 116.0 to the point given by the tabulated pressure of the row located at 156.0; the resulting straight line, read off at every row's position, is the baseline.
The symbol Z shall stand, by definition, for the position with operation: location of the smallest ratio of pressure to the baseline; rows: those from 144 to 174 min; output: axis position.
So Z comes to 166.0 min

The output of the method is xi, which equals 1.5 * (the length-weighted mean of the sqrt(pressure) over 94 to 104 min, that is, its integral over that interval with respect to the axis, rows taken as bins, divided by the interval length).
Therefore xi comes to 19.2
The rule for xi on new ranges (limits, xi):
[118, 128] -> 19.5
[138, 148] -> 19.7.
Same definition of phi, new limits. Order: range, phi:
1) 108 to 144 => 170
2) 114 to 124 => 168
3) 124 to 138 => 171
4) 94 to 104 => 164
